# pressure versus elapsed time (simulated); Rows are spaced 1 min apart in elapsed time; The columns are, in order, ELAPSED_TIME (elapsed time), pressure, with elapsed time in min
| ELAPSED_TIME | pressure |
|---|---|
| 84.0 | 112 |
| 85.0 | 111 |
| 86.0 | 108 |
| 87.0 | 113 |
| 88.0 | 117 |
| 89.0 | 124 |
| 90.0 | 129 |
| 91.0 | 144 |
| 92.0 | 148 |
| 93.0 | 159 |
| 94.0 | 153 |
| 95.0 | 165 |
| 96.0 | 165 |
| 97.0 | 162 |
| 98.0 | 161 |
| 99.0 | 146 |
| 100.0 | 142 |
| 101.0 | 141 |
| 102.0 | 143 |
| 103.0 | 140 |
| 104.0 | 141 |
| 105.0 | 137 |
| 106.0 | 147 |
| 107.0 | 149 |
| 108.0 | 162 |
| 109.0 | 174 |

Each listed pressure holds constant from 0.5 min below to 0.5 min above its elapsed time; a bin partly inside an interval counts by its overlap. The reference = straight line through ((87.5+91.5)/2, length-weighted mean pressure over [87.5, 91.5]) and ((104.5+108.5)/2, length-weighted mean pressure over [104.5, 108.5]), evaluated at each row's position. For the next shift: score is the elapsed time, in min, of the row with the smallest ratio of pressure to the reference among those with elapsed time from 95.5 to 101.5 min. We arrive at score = 101.0 min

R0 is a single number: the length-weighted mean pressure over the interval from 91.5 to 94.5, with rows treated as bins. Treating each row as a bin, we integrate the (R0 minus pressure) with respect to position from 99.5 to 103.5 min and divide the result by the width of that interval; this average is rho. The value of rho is 11.8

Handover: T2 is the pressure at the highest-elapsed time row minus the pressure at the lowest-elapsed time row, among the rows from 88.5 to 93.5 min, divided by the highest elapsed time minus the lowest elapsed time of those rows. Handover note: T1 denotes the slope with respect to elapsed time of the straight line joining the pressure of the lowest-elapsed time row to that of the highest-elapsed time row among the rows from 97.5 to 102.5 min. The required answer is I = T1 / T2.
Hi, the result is -0.51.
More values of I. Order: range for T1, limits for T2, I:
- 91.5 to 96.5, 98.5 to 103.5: -2.83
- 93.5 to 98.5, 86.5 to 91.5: 0.26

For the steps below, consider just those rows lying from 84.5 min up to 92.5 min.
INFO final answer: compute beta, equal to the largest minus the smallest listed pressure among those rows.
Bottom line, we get 40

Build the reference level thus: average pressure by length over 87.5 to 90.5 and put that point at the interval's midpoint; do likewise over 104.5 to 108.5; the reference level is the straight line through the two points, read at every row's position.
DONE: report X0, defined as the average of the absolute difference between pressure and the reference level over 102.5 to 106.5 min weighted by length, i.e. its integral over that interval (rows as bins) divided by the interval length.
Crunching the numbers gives 5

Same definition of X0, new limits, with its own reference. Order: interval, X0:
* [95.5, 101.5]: 16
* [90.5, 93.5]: 23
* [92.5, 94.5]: 26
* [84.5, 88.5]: 7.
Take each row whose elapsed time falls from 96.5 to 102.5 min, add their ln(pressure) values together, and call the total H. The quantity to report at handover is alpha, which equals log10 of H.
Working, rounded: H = 30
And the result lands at 1.5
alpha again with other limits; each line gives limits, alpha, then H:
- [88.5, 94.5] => 1.5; 30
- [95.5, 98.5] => 1.2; 15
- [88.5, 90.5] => 1.0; 10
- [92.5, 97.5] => 1.4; 25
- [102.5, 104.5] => 1.0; 10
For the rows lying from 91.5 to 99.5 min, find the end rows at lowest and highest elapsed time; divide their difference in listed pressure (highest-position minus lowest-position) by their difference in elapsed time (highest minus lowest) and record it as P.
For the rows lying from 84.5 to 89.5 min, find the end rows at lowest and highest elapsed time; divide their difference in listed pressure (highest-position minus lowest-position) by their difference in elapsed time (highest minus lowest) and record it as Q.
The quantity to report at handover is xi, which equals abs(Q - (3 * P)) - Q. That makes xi 1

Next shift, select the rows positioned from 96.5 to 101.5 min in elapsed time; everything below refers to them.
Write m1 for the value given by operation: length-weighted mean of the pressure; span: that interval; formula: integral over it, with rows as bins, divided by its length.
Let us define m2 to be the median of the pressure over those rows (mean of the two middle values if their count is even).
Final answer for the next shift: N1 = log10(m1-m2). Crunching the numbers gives 0.64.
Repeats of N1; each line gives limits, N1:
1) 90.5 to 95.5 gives -0.10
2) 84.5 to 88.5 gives -0.60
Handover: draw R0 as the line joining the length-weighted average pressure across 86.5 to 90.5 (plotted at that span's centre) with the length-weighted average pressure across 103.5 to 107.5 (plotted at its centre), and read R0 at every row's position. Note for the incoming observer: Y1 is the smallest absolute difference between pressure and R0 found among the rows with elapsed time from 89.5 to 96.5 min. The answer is 6.2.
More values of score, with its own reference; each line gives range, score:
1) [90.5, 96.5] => 91.0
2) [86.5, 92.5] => 87.0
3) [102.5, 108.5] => 105.0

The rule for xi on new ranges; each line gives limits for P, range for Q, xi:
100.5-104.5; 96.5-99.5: 16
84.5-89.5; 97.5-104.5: 16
